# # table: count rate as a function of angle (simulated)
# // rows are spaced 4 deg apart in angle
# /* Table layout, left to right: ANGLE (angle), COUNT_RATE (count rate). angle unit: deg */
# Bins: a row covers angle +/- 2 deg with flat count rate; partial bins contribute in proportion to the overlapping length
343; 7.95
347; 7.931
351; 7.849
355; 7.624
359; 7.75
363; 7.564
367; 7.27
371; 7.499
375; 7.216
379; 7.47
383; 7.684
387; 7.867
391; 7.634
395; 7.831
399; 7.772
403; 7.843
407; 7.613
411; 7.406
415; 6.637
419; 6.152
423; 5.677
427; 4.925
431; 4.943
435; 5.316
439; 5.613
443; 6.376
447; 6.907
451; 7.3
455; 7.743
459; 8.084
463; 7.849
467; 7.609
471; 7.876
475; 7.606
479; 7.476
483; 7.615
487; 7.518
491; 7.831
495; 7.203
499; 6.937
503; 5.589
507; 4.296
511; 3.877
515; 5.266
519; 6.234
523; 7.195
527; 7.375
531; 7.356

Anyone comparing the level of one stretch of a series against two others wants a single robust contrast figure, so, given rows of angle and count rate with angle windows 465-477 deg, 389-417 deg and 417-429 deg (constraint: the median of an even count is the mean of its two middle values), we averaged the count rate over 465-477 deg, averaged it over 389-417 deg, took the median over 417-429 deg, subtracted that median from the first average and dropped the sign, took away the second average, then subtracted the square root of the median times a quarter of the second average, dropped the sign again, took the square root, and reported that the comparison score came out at 3.0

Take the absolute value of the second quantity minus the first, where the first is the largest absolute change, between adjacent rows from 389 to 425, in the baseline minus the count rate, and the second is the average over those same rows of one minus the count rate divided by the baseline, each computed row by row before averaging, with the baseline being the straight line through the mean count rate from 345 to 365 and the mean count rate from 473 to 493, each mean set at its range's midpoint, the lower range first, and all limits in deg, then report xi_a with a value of 0.70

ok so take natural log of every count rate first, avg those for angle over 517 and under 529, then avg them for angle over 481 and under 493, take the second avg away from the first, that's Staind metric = -0.10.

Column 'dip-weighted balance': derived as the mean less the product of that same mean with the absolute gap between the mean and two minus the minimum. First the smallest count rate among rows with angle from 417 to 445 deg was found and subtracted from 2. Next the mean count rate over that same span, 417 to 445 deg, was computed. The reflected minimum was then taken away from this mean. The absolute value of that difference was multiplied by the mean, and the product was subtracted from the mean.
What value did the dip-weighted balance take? -42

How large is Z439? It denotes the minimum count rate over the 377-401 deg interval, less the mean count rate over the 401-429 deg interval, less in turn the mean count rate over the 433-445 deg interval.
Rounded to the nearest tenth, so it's -4.9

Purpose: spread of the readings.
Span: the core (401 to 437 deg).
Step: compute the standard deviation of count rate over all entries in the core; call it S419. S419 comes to 1.1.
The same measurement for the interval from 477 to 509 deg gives 1.2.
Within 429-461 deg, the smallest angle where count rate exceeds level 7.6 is 455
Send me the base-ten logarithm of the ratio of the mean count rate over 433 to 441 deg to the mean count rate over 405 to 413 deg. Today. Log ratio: -0.138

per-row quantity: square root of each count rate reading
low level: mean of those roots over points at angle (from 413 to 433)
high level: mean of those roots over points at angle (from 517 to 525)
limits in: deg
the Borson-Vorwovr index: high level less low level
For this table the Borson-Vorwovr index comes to 0.21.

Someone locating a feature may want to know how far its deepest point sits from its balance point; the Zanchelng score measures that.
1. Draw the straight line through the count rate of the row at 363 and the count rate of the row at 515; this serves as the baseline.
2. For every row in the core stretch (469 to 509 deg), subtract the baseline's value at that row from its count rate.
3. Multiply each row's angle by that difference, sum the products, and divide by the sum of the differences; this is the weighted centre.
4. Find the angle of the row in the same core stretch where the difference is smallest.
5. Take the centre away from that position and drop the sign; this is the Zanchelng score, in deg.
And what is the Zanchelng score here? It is 24.0 deg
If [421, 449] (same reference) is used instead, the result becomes 1.6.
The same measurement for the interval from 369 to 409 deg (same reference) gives 21.3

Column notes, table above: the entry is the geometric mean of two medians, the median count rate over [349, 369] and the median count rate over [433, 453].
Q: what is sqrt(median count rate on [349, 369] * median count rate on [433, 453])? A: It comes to 7.0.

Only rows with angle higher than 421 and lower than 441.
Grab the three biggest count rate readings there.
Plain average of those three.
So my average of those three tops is 5.5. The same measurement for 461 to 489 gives 7.8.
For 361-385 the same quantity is 7.6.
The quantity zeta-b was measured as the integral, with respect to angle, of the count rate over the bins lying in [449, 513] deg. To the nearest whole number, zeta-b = 450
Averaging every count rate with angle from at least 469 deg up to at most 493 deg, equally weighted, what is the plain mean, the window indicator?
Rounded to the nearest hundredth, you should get 7.65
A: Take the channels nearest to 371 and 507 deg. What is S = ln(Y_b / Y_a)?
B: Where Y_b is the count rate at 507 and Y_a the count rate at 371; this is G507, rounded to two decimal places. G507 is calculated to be -0.56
